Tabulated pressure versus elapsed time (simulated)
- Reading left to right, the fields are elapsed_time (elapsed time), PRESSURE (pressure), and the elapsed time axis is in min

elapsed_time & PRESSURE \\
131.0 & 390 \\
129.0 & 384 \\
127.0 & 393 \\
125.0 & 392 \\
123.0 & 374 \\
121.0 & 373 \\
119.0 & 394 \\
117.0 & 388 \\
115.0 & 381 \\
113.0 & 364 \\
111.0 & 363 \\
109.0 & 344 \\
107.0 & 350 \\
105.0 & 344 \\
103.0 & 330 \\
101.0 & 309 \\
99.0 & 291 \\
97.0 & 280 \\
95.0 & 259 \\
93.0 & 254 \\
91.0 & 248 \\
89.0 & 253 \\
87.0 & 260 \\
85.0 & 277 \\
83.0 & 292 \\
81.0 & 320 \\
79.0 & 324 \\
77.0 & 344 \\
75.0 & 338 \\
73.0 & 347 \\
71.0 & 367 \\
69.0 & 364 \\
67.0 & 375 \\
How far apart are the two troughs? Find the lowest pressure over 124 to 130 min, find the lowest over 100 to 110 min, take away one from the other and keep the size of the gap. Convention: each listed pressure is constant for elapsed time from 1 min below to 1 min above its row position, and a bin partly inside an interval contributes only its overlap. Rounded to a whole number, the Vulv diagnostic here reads 75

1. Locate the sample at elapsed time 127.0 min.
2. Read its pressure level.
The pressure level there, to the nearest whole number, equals 393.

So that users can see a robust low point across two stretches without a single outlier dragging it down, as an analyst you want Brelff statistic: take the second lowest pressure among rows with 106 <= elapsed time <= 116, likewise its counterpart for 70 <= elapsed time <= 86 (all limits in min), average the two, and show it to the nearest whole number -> 321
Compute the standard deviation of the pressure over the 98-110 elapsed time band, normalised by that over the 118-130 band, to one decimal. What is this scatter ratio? 2.4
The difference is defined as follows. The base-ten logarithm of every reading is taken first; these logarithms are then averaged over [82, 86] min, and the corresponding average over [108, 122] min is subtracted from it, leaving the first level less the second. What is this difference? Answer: -0.12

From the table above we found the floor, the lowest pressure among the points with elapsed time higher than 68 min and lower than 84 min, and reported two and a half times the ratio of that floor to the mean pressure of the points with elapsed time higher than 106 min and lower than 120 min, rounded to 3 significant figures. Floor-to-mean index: 1.98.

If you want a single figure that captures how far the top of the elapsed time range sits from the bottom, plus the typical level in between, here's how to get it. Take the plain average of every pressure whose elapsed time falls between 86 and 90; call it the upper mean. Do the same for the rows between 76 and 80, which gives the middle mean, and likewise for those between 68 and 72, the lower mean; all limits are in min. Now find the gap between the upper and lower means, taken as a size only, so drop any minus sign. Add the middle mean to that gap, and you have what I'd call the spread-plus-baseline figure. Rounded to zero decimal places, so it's 443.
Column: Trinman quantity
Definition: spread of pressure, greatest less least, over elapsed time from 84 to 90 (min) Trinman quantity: 24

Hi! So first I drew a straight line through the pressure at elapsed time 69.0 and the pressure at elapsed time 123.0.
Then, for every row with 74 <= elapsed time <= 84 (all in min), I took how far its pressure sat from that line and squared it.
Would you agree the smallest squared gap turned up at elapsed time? 77.0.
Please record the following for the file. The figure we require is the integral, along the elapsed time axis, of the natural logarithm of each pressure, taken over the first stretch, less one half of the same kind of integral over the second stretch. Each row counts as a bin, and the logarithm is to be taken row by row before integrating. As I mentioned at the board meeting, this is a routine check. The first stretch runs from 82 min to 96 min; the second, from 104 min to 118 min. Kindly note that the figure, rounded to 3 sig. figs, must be 36.8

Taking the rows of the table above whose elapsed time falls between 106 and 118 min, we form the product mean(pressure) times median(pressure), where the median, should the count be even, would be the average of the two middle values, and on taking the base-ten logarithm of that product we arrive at 5.12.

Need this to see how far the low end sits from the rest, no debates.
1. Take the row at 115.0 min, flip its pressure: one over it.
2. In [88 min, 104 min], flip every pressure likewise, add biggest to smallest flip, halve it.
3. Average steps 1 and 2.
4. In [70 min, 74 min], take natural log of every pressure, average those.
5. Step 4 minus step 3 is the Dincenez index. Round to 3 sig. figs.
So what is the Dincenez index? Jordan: 5.87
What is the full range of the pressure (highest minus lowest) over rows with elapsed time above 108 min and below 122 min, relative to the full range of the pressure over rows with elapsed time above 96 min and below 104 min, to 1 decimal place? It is 1.0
